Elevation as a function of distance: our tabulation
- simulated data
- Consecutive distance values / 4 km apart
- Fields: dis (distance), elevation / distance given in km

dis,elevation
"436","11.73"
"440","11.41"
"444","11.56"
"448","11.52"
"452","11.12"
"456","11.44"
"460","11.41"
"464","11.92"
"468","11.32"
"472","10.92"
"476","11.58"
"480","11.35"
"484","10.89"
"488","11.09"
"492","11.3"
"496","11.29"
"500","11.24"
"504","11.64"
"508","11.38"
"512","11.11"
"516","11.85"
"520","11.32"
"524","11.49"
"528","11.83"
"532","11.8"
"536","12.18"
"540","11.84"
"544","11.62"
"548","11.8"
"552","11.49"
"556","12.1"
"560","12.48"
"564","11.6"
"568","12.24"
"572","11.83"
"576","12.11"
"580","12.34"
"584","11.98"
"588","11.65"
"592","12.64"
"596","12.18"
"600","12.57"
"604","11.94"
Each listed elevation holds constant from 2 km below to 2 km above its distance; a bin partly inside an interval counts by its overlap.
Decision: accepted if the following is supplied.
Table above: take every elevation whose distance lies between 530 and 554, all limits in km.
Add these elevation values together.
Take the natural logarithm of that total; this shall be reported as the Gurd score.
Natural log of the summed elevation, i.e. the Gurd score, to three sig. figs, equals 4.26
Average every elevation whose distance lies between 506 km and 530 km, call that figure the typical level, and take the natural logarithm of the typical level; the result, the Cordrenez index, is 2.44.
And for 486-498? 2.42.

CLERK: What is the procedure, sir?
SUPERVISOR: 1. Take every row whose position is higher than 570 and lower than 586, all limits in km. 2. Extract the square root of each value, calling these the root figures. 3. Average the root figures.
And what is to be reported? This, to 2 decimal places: 3.47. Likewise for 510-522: 3.38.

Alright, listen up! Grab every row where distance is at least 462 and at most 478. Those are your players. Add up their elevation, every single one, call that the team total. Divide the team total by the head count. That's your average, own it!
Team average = 11.4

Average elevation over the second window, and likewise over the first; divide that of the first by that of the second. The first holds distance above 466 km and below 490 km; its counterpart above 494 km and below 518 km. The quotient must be 0.980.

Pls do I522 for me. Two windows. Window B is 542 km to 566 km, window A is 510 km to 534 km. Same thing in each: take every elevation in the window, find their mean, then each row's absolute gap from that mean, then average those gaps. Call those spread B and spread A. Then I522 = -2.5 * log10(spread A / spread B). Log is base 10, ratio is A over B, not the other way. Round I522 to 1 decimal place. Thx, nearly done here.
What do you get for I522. 0.1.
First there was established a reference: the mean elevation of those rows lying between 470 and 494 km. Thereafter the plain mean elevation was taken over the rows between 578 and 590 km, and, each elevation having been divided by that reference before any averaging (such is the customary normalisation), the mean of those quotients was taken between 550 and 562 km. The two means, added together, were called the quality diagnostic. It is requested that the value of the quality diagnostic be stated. 13.1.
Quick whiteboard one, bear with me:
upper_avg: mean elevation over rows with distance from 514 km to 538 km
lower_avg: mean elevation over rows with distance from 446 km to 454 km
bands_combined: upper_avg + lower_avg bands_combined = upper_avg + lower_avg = 23.1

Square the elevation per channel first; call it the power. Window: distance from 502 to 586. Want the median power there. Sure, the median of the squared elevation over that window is 140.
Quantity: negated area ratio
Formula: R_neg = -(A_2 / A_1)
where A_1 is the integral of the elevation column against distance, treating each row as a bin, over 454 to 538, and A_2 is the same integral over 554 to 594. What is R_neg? -0.50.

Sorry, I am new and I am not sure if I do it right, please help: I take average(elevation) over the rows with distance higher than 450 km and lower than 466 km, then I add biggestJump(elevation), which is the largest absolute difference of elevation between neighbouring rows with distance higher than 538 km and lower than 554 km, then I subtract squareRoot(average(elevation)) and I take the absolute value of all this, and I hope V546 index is 8.40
